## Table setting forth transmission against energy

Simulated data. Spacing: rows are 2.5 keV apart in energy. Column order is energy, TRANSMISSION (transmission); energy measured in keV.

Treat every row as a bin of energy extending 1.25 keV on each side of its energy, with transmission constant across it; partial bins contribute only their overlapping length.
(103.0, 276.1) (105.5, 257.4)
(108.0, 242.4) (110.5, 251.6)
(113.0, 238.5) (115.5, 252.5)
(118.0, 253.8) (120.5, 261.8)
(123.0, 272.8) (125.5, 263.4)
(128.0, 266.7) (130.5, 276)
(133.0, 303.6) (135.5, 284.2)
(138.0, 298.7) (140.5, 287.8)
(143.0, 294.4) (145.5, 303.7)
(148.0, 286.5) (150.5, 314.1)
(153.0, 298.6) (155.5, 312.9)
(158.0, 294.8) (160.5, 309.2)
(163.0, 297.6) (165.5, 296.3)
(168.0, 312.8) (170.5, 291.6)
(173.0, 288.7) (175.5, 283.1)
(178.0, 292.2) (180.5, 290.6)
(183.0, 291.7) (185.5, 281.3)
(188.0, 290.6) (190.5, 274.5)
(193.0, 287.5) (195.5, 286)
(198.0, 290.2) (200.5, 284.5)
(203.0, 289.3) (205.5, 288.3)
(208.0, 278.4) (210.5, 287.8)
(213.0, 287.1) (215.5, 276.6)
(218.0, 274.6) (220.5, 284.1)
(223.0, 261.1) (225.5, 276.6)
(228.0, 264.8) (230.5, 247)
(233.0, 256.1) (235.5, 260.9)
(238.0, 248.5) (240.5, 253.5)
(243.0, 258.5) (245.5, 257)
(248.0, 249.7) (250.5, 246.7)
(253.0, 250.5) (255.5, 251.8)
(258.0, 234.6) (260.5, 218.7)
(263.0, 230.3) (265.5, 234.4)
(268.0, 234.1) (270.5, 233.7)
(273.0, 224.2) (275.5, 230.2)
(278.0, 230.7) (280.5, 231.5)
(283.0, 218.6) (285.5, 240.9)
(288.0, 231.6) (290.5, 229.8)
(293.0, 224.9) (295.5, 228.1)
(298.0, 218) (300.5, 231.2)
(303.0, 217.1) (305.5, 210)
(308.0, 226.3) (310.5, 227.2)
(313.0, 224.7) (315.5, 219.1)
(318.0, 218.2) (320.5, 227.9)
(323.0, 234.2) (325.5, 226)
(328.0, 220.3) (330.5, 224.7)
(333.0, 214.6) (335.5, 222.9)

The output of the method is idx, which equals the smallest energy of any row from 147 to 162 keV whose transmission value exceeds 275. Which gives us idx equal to 148.0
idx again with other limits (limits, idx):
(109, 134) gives 130.5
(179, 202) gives 180.5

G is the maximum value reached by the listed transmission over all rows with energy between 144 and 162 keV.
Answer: 314.1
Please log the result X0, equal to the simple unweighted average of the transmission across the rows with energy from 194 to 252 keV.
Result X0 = 270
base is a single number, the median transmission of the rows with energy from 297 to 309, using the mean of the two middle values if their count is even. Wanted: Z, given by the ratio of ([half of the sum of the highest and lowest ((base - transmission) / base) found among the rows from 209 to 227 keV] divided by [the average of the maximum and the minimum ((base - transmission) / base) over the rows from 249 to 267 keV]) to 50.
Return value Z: 0.065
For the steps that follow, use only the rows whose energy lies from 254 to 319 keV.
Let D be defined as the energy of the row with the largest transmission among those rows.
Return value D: 255.5 keV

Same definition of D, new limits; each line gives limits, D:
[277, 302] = 285.5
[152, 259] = 155.5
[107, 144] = 133.0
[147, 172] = 150.5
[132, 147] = 145.5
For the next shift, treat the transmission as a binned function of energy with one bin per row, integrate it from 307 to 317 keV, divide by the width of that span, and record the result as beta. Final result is 224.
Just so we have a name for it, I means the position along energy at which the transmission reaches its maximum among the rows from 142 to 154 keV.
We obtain 150.5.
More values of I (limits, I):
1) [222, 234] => 225.5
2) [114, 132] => 130.5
